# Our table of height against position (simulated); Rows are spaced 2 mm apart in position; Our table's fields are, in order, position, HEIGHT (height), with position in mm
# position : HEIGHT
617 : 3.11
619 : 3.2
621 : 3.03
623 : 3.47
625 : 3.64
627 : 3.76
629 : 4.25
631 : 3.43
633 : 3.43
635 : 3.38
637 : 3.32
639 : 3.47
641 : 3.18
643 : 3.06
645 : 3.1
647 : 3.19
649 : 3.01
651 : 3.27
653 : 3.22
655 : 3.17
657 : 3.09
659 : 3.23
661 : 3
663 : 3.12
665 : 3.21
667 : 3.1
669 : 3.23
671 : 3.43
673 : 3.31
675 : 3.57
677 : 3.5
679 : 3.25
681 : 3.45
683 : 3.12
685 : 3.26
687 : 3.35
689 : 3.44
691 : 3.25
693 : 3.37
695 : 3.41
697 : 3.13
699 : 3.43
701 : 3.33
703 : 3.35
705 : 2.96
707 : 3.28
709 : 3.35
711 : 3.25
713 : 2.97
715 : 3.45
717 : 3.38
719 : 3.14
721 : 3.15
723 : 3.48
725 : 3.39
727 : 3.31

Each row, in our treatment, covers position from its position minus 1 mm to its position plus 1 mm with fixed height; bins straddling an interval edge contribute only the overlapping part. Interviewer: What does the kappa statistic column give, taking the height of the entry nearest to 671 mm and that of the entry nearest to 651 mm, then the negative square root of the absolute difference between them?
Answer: -0.40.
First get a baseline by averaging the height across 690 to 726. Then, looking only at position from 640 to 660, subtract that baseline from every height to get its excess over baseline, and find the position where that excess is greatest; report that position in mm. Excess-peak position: 651 mm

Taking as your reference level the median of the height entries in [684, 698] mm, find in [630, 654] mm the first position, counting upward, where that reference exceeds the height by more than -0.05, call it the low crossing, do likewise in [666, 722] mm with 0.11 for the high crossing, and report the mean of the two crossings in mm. 651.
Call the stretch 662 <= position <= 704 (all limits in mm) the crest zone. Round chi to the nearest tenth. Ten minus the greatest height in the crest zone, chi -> 6.4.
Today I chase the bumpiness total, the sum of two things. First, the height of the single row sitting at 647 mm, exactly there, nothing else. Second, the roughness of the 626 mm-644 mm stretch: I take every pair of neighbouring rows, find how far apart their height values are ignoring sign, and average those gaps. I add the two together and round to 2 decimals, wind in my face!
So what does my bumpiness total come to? 3.44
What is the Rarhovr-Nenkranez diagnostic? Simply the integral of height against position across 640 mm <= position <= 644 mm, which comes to 12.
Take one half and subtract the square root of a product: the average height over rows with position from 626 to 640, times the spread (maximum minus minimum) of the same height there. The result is -1.32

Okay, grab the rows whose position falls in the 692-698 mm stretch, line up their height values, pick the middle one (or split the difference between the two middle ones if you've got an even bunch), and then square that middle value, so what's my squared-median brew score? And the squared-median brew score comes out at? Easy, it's 11.4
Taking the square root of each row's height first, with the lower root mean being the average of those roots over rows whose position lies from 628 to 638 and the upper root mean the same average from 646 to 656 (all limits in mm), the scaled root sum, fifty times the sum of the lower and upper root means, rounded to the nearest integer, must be 183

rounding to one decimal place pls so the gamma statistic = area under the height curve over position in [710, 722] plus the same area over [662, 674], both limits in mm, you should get 77.5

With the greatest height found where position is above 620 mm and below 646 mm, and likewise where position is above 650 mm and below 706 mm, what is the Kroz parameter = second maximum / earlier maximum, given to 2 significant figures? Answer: 0.84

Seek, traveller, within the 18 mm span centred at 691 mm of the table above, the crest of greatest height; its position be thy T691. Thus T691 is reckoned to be 689 mm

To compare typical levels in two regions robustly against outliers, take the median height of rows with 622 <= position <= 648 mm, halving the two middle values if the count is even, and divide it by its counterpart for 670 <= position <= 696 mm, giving 1.02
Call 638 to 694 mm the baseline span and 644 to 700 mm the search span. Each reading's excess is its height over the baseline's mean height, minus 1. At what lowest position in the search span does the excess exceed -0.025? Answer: 647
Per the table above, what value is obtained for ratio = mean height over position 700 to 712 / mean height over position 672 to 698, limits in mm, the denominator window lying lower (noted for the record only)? 0.974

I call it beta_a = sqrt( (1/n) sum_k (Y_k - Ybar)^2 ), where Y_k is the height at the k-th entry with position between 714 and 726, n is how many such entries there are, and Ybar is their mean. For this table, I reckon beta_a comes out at 0.14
